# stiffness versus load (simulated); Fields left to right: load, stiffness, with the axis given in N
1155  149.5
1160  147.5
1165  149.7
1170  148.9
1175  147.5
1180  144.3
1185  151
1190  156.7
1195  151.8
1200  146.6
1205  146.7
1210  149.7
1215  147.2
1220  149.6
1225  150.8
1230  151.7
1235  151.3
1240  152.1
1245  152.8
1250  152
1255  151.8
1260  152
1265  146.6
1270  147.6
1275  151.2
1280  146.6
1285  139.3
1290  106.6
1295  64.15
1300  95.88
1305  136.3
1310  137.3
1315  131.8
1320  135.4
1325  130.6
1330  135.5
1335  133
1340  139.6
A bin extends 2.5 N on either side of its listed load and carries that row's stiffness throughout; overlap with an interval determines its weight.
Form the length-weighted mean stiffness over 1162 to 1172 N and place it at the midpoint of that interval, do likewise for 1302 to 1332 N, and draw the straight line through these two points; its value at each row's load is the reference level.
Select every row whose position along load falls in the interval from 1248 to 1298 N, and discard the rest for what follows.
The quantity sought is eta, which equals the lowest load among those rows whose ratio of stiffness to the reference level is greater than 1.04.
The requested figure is 1250 N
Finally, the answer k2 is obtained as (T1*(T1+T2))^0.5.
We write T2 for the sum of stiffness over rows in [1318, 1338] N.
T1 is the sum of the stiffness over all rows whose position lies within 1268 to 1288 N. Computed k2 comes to 809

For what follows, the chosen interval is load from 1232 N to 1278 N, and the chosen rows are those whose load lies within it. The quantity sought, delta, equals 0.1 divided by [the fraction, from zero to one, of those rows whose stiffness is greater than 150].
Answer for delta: 0.13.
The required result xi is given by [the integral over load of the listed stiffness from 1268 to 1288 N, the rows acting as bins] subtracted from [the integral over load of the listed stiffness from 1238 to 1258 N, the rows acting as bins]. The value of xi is 140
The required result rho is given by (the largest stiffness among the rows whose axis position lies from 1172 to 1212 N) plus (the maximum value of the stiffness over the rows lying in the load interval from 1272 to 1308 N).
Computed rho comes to 308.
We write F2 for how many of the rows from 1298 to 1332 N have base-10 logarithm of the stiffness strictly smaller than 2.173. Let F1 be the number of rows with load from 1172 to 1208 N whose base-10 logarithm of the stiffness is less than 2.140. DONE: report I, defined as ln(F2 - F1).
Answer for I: 1.9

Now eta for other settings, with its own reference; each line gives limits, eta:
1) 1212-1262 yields 1220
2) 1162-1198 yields 1190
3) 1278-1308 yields 1280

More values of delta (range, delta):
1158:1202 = 0.30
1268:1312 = 0.90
